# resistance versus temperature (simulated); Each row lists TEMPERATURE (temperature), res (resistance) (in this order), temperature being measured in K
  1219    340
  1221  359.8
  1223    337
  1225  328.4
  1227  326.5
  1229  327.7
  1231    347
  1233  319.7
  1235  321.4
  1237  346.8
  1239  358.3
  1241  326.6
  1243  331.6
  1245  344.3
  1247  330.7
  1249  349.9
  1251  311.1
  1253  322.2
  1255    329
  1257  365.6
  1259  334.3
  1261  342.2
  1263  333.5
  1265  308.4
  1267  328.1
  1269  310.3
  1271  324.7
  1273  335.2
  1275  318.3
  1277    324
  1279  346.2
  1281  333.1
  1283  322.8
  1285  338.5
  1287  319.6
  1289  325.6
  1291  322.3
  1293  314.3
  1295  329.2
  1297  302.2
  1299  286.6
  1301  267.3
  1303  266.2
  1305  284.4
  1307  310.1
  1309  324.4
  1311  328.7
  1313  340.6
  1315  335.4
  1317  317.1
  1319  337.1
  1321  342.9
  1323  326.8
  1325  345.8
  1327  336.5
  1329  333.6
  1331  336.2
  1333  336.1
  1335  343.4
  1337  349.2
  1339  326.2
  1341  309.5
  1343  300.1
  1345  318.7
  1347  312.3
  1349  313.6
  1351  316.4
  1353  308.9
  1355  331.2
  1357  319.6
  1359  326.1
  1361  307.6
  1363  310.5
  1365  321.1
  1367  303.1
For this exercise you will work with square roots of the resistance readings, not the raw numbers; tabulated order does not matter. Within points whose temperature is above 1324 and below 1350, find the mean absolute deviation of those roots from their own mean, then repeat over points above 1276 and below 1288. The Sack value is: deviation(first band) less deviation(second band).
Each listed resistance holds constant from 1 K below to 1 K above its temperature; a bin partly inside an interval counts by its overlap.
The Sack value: 0.1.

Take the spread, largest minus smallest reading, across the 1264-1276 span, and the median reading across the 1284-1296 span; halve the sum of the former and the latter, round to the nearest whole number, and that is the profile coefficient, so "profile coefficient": 175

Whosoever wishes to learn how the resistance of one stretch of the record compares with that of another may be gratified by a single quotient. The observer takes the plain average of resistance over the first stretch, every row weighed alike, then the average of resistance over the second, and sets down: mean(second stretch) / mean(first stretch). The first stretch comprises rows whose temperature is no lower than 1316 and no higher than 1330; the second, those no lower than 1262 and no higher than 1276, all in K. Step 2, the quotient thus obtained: 0.97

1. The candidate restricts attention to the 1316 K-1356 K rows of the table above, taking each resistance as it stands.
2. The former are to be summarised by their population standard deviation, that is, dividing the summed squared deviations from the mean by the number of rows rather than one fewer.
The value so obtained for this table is 13.8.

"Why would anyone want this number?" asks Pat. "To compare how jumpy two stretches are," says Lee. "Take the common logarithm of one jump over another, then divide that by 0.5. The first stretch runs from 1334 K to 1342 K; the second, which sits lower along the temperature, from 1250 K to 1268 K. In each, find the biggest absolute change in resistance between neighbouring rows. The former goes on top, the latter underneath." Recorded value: -0.40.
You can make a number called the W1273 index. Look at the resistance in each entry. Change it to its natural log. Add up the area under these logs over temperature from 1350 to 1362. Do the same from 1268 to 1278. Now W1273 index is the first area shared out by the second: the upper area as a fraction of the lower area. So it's 1.2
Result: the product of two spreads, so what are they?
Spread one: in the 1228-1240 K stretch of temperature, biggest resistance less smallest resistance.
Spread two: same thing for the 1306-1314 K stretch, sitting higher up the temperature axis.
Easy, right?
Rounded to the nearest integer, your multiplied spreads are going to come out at 1177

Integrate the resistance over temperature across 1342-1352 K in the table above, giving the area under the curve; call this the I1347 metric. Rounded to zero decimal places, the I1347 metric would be 3122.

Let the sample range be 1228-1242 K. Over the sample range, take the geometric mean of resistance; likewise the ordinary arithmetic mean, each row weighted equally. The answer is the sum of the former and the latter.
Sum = 670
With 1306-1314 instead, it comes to 652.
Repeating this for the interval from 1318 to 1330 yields 674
